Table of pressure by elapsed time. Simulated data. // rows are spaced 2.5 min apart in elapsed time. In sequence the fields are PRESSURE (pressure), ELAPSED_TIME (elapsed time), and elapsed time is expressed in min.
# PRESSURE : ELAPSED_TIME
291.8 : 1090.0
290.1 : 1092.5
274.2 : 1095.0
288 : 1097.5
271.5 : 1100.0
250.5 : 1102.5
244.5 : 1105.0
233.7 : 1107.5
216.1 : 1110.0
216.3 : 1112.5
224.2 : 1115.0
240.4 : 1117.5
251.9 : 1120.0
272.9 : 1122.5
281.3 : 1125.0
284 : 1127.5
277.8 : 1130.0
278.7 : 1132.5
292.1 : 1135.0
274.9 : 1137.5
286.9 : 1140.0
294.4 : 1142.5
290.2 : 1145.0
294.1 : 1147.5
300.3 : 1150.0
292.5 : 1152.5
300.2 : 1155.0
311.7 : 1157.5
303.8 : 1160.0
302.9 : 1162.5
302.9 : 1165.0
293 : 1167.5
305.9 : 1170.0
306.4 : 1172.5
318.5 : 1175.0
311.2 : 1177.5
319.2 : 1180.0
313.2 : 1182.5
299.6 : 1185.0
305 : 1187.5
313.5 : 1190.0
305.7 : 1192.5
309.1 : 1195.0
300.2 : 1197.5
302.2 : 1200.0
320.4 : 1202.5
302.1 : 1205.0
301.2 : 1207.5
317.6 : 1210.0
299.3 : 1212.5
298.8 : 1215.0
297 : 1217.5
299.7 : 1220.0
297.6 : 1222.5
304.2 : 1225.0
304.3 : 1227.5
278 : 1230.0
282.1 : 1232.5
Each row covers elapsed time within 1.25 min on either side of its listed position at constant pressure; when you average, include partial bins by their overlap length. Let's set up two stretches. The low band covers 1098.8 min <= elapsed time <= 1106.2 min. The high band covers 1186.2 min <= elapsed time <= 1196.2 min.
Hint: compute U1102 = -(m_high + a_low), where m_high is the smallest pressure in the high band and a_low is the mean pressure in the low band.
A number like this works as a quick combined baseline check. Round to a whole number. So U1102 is -560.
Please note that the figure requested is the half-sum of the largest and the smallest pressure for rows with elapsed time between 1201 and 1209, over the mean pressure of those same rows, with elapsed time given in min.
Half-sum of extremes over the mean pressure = 1.01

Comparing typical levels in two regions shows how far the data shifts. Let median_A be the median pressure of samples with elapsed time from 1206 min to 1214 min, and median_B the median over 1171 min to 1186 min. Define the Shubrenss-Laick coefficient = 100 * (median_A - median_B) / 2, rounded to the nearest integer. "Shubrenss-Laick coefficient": -550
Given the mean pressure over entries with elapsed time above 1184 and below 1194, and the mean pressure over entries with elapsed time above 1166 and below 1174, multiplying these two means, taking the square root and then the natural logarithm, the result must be 5.72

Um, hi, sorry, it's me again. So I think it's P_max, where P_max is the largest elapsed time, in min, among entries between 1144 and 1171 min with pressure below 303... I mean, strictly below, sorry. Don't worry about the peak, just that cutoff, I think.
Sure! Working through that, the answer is 1167.5 min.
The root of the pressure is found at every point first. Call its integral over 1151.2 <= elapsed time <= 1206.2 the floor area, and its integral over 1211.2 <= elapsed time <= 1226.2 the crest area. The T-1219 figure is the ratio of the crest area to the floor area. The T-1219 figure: 0.3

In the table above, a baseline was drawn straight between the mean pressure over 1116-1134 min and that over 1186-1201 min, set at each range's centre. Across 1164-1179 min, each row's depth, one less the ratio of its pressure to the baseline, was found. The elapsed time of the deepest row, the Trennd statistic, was 1167.5 min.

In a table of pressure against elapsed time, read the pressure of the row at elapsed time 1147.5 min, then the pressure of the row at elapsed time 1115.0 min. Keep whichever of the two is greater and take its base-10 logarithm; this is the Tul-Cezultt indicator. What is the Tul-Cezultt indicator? 2.47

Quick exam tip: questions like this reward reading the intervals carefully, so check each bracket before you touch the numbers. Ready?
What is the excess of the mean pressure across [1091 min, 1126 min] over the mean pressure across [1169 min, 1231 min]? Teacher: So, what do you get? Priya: -51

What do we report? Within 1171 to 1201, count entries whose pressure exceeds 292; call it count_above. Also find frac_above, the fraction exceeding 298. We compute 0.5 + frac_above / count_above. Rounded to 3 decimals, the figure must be 0.583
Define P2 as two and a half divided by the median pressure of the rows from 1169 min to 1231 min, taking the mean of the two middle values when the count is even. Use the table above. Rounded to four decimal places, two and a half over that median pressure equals 0.0082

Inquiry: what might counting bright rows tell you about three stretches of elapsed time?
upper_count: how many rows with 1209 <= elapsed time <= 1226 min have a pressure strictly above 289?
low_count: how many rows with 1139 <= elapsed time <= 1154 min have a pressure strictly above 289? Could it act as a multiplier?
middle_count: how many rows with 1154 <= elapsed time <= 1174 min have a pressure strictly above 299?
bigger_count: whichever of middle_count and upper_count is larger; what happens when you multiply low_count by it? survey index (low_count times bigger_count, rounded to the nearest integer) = 35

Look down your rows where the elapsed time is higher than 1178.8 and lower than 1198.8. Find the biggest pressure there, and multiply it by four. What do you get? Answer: 1277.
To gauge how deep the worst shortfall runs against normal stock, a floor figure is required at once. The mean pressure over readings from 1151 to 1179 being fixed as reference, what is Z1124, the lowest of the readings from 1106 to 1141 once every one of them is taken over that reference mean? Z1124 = 0.710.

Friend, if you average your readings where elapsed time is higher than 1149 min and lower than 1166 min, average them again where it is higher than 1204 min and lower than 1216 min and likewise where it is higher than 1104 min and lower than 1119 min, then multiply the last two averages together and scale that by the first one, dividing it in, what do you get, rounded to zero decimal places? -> 231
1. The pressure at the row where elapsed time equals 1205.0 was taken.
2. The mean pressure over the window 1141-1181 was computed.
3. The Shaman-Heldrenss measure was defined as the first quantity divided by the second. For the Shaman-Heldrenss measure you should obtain 1.00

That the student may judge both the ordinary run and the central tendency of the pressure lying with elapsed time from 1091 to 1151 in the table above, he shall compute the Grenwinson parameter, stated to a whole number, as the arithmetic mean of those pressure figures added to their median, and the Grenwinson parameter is 544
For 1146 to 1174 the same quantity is 604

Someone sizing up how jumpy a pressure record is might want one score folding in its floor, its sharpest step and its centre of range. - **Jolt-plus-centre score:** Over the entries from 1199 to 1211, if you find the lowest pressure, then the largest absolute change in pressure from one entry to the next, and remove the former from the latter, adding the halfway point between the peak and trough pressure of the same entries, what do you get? 28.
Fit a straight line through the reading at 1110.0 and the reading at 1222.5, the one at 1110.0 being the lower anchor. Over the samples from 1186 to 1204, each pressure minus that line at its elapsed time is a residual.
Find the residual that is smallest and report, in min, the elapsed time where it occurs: 1197.5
